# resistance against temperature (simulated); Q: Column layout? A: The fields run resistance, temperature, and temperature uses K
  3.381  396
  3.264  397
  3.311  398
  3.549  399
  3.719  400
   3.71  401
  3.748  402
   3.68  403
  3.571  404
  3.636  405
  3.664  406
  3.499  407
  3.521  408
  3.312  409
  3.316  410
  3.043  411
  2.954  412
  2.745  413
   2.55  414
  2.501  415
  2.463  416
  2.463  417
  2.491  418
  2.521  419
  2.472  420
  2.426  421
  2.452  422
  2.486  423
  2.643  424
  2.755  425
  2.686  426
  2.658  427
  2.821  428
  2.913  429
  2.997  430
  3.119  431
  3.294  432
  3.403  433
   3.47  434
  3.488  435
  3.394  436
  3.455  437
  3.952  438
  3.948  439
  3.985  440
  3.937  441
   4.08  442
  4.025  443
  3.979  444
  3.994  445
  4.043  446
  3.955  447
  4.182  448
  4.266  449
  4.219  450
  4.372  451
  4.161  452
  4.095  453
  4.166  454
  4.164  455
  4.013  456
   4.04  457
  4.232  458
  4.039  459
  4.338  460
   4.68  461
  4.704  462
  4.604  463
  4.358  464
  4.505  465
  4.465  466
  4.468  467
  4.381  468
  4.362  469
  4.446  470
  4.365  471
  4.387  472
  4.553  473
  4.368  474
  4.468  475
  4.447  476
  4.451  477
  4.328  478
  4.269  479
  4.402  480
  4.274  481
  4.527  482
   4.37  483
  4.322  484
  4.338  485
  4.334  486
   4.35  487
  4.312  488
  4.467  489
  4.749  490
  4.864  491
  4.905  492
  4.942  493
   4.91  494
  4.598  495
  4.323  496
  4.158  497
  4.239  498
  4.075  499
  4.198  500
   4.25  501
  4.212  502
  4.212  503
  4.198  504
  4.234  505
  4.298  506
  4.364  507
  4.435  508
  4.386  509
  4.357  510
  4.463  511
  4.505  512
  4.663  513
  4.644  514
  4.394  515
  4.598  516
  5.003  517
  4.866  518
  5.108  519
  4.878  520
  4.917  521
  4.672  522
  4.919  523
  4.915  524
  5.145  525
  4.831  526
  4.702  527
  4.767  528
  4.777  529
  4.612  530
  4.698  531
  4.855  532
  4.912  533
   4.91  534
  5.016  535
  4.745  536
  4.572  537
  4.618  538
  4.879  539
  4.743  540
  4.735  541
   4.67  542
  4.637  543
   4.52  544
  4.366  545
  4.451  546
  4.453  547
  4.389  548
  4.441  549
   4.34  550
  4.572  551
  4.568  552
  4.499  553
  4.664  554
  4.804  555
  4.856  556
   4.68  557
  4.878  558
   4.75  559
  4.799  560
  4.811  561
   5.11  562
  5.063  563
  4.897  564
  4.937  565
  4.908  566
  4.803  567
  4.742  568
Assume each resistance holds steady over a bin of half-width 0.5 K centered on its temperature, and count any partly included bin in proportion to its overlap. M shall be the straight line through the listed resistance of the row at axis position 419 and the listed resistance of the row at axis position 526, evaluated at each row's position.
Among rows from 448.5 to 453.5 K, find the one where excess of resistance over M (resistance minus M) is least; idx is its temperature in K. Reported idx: 453 K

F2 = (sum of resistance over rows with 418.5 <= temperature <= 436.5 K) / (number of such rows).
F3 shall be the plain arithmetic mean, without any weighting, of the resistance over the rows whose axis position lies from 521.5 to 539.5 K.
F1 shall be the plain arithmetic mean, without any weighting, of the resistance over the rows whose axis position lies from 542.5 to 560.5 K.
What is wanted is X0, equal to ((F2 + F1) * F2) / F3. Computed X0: 4.5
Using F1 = 4.59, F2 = 2.9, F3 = 4.81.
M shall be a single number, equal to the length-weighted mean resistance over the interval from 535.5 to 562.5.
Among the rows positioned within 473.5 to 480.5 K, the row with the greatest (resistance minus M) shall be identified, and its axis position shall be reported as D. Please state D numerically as 475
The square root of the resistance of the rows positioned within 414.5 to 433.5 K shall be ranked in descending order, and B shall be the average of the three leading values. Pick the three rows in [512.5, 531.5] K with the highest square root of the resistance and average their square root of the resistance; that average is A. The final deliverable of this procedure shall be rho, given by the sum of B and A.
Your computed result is 4.06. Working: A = 2.255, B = 1.81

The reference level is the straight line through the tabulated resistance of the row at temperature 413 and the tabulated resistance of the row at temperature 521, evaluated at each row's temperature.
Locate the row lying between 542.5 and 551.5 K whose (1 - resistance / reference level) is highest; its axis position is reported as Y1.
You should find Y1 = 550 K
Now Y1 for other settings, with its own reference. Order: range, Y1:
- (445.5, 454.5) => 447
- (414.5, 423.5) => 421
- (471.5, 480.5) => 479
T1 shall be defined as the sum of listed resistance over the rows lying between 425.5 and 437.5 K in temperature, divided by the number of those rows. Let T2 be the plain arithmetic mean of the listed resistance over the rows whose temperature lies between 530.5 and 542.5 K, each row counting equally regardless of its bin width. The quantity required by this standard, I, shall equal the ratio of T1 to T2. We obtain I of 0.7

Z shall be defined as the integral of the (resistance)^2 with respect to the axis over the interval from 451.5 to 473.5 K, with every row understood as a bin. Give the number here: 416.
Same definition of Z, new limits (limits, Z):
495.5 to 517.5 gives 422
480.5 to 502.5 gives 436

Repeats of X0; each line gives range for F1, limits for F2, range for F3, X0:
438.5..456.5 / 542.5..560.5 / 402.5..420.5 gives 13.2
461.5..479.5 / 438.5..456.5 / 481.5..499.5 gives 7.8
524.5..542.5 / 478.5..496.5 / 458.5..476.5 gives 9.5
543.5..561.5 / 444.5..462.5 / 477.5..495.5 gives 8.2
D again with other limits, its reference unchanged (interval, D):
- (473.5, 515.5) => 493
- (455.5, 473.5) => 462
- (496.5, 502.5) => 501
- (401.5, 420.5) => 402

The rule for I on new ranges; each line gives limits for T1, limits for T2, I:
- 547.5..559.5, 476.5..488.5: 1.1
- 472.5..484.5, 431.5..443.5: 1.2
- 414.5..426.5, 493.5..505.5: 0.6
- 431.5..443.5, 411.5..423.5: 1.5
